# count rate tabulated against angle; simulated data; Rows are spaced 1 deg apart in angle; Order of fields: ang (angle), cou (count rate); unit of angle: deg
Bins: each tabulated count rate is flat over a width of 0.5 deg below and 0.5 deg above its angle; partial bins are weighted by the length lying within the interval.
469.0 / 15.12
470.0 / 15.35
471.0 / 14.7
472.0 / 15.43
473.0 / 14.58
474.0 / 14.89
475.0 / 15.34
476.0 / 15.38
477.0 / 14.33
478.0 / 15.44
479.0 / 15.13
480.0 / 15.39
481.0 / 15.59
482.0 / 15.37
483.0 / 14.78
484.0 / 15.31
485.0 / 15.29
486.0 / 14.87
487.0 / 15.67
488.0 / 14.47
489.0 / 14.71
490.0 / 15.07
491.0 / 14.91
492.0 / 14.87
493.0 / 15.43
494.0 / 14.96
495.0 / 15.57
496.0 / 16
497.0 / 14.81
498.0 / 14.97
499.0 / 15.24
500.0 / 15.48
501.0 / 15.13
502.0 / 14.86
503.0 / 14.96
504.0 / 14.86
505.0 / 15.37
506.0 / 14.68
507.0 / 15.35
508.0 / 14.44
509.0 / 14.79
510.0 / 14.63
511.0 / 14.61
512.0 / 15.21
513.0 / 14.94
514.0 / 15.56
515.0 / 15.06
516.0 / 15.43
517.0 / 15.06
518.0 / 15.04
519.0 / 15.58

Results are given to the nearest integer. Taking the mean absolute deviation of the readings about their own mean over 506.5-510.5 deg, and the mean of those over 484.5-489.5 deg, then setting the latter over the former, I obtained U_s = 55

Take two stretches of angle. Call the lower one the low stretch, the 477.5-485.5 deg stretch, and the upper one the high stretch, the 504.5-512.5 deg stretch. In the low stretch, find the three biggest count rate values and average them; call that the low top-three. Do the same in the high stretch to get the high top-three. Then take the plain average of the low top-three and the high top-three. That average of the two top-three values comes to 15.4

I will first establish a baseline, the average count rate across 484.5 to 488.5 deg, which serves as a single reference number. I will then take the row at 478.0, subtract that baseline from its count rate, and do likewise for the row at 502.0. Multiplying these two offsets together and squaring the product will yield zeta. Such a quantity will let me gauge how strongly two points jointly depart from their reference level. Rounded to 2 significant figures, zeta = 0.0062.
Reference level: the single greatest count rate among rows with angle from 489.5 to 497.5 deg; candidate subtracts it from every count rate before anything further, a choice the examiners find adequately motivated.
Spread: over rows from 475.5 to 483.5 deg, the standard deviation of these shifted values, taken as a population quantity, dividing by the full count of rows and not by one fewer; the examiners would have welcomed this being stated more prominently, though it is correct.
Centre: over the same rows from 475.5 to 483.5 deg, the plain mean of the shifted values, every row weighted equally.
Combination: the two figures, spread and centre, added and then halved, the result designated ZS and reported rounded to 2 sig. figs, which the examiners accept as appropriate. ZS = -0.21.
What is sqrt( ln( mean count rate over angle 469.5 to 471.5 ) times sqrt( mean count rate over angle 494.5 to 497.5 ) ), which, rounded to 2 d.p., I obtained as 3.26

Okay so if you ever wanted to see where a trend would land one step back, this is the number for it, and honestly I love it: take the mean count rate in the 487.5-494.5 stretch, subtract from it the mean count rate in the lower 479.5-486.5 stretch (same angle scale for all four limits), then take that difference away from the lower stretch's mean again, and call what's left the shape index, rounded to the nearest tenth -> 15.5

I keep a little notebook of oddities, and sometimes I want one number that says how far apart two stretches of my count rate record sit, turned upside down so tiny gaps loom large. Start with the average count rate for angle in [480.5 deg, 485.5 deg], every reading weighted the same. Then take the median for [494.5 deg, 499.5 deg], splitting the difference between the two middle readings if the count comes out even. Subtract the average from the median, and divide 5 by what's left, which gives -179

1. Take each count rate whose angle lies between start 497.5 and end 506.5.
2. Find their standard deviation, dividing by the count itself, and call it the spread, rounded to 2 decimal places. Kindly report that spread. 0.25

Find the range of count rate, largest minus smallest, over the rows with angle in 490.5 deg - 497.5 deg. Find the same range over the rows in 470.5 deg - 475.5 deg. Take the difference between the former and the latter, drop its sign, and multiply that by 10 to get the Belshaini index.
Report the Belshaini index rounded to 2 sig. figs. 3.4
